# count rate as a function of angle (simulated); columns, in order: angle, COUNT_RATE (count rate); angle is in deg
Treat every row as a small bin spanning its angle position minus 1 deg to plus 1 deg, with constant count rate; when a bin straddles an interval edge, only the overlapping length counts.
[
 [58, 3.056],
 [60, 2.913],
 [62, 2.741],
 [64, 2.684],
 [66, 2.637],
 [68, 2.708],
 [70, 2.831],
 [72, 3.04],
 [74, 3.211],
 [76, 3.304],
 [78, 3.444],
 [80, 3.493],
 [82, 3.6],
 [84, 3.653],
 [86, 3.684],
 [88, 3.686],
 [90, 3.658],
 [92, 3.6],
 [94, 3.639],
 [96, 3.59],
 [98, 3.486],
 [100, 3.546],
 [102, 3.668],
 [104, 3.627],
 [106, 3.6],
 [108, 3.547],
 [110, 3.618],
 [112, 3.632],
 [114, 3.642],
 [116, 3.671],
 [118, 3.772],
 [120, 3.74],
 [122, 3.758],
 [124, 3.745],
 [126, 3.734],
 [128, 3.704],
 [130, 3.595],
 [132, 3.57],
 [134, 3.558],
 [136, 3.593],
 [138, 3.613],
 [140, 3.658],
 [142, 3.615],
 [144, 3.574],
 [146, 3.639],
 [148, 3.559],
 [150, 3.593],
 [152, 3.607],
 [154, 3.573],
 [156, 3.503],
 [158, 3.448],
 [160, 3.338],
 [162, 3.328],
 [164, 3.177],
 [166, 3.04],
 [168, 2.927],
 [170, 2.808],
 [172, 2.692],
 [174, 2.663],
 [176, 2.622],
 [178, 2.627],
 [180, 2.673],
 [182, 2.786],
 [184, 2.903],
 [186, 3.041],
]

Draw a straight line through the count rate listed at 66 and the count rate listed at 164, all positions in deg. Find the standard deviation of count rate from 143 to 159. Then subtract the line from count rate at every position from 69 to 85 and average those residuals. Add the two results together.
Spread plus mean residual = 0.68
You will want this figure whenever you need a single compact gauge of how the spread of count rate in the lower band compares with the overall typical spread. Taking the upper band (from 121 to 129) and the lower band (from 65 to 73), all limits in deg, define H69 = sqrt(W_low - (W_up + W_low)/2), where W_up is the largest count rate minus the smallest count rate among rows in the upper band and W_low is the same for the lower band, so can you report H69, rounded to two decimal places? 0.42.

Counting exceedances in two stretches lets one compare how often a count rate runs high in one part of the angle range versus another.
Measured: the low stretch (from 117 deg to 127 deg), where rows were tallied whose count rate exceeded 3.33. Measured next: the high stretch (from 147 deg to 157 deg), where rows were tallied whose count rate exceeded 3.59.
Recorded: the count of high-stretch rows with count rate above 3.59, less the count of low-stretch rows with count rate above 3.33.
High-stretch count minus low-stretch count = -3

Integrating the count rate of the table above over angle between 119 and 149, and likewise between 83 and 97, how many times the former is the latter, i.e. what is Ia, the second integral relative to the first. 0.47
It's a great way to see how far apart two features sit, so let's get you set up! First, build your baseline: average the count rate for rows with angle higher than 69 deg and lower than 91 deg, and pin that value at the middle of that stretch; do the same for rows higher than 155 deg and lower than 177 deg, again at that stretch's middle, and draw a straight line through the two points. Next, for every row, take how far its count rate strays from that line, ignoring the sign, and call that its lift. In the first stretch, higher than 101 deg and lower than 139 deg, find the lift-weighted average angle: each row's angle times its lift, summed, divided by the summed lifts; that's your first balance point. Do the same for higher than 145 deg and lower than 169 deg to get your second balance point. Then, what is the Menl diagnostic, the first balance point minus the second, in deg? -32.6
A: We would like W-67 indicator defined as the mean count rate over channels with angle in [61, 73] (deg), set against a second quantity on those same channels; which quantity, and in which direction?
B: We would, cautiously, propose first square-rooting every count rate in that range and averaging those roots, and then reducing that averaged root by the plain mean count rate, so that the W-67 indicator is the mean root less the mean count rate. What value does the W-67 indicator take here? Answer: -1.1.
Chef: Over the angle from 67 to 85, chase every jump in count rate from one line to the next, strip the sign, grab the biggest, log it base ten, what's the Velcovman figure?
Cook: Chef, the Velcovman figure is -0.68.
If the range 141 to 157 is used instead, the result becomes -1.10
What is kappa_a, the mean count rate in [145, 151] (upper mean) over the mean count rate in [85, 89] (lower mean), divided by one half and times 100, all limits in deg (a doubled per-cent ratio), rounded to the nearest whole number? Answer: 195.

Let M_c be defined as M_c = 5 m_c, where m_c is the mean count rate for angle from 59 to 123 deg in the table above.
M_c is 17.1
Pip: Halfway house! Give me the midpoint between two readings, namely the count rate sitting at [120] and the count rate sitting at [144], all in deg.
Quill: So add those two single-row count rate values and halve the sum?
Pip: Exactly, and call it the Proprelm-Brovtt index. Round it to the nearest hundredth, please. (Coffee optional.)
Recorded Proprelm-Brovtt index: 3.66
